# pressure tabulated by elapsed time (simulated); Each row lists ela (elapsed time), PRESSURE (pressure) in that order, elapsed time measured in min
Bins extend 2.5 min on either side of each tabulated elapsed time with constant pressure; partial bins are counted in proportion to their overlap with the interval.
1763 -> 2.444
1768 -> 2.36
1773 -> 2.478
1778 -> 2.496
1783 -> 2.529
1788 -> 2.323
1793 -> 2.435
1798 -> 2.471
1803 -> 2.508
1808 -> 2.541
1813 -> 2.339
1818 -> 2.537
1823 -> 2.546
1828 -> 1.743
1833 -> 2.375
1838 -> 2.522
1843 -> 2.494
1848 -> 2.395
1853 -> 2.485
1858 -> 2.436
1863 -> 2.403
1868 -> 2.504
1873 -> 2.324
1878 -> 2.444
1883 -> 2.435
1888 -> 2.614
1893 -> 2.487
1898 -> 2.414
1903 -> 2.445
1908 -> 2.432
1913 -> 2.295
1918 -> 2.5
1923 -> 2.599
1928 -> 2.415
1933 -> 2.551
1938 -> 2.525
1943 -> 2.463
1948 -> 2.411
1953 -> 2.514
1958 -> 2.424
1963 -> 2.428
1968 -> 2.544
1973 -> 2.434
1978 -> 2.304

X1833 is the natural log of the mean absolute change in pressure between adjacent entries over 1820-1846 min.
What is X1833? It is -0.91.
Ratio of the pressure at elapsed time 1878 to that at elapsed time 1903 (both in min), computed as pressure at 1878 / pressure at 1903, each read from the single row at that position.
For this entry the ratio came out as 1.00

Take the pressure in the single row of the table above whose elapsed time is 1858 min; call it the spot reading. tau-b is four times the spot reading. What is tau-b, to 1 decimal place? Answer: 9.7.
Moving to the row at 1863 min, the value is 9.6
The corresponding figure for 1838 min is 10.1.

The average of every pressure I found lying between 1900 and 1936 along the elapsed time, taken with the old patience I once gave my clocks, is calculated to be 2.46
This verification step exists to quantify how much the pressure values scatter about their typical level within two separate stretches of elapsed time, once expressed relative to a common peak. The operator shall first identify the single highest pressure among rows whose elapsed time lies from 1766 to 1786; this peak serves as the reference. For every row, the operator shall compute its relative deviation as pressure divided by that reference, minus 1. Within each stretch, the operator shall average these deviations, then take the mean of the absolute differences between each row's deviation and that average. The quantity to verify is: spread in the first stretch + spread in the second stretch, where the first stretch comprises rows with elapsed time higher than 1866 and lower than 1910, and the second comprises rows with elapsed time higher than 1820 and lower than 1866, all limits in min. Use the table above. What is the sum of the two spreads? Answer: 0.08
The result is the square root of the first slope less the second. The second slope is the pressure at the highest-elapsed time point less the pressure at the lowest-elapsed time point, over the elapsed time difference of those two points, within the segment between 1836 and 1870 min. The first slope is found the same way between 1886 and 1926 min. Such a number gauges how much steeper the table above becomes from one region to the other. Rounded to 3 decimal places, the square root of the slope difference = 0.013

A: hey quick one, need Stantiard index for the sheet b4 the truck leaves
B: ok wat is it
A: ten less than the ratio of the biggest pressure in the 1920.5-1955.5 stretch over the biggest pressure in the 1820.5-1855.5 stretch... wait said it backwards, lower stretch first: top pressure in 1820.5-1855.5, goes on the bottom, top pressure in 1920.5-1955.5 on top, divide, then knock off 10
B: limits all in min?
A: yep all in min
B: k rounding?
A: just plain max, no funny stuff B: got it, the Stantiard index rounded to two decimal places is -8.98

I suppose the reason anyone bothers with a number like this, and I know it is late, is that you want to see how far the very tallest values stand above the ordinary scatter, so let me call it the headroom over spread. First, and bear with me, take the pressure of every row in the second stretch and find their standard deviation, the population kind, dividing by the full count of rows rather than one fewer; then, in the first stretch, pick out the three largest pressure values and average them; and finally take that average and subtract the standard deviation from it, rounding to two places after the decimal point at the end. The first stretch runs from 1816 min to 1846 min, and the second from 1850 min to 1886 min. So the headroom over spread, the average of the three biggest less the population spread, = 2.48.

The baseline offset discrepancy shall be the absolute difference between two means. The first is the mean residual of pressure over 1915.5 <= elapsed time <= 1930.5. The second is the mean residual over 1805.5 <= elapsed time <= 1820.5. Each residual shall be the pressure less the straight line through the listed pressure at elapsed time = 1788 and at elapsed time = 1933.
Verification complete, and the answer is 0.141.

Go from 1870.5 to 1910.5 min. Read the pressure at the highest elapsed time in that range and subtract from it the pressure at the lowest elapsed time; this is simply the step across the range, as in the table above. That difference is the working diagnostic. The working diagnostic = 0.11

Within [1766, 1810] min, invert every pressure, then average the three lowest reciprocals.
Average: 0.396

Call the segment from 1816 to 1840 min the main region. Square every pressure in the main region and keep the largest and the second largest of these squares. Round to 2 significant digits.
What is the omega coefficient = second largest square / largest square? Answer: 0.99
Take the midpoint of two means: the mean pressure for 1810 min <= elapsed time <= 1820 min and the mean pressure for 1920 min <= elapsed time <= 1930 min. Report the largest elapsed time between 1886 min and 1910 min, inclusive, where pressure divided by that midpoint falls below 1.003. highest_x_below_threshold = 1908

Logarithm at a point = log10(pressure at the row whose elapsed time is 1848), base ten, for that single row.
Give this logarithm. 0.379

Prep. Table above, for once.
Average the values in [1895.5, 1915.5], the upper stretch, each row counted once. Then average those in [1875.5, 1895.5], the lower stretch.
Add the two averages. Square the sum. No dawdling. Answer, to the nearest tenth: 23.9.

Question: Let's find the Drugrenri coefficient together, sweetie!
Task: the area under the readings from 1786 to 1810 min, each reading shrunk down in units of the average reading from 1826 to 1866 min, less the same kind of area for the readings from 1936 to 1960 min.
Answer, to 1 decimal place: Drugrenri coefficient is -0.1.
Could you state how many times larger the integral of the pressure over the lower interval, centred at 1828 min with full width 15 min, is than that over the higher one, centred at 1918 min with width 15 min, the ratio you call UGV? 0.90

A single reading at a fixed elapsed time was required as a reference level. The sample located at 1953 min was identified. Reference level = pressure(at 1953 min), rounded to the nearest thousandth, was 2.514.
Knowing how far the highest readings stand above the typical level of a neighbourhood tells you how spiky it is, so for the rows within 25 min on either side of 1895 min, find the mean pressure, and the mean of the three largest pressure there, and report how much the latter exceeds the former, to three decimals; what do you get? 0.095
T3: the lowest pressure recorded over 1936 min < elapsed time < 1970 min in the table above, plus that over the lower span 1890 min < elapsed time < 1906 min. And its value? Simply 4.8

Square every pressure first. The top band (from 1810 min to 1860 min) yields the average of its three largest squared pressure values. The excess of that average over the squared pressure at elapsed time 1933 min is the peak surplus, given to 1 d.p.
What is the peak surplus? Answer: -0.1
